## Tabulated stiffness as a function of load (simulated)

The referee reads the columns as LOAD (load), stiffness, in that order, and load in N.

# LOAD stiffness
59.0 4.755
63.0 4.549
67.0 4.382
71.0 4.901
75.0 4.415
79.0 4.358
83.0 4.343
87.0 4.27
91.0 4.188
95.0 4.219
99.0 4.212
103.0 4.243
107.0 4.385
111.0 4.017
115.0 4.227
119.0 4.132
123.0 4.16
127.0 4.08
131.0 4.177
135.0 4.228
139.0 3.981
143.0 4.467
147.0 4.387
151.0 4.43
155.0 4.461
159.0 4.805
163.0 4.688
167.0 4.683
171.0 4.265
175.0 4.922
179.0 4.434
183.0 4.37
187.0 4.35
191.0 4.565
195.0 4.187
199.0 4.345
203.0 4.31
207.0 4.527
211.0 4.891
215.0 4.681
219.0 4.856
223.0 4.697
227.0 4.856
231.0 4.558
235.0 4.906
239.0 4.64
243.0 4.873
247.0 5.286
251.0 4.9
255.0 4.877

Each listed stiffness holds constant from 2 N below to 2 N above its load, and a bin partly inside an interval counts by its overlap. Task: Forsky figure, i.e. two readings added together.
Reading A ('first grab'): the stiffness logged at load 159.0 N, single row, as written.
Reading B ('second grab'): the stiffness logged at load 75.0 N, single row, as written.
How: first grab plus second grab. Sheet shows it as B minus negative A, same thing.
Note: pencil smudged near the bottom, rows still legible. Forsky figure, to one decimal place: 9.2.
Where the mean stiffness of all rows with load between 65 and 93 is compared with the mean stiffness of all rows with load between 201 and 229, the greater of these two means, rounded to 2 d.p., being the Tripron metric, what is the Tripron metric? 4.69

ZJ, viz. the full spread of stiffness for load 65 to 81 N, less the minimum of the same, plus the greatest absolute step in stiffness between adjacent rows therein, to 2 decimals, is -3.30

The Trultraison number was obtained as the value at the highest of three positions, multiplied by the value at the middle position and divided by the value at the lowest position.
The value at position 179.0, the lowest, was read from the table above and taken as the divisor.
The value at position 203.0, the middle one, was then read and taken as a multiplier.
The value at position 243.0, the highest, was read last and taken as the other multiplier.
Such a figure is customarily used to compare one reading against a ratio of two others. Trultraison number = 4.74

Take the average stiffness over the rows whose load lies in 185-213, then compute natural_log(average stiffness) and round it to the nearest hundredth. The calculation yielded 1.49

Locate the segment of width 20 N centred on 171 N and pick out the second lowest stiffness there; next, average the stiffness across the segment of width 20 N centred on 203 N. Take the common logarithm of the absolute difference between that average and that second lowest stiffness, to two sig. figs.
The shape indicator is -1.7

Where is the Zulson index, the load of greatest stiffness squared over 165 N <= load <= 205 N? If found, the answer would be 175.0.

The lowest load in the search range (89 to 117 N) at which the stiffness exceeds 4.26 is 107.0 N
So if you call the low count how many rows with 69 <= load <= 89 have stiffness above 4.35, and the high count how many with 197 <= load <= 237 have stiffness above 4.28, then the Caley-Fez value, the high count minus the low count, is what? 7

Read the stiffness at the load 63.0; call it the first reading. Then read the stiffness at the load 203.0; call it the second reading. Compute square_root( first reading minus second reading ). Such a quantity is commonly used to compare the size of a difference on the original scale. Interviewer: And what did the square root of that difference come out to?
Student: 0.49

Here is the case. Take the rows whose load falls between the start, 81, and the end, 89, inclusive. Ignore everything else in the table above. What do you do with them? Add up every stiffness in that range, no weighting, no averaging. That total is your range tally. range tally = 8.61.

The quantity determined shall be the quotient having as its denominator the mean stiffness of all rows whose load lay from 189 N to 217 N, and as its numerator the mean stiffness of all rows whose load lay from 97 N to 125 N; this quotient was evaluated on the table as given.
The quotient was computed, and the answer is 0.93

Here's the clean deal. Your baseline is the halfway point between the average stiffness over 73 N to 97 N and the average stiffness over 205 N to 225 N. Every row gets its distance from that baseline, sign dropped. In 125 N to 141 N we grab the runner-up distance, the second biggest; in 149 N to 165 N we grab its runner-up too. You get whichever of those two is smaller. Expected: 0.17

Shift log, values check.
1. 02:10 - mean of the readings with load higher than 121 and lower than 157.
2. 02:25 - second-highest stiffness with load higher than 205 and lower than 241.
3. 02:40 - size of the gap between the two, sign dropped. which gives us 0.63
